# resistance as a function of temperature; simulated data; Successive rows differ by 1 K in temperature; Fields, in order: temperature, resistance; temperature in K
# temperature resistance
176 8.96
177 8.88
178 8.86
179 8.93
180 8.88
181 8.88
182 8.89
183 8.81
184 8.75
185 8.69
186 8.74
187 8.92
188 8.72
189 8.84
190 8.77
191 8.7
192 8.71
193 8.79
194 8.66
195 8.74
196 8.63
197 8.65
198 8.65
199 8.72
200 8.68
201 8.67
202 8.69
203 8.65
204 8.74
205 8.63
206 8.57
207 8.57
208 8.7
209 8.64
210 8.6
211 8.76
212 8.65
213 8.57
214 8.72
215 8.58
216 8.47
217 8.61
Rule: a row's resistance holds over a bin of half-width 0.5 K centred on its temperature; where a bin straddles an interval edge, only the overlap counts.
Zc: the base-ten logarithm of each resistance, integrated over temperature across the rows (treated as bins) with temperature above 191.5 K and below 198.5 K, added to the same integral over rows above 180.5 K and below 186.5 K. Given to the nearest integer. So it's 12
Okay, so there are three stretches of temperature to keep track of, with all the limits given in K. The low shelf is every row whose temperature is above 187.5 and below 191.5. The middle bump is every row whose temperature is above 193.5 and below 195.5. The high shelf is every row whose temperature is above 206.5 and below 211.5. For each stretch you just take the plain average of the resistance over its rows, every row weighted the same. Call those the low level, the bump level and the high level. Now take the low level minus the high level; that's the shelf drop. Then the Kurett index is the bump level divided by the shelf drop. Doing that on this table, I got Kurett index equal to 84.1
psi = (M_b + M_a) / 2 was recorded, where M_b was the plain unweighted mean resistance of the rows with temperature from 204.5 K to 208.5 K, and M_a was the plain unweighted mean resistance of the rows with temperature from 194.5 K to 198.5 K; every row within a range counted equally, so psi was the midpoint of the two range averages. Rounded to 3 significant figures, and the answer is 8.64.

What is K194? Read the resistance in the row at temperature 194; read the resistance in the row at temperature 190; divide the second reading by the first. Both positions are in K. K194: 1.01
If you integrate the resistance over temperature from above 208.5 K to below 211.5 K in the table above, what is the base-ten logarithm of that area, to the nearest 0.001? 1.415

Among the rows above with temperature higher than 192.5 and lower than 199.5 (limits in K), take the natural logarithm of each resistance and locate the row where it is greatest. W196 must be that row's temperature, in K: 193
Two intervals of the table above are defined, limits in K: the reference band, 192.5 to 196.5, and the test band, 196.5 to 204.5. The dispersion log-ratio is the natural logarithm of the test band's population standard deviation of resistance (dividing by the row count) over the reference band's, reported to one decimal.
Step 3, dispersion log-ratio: -0.7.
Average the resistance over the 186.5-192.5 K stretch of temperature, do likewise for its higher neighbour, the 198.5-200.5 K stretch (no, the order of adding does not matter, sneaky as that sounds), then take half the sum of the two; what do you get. 8.74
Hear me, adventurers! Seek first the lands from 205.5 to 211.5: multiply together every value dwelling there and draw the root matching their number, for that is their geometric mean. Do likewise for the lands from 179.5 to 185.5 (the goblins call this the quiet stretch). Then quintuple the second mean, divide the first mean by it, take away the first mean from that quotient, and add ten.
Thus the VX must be 1.56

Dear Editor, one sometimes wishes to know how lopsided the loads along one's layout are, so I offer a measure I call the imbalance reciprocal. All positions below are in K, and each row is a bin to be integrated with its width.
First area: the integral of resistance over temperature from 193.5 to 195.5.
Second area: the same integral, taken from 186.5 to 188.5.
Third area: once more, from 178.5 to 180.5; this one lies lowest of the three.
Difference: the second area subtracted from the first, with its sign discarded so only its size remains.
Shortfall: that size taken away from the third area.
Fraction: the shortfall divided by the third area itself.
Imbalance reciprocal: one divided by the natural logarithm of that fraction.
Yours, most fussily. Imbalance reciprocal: -74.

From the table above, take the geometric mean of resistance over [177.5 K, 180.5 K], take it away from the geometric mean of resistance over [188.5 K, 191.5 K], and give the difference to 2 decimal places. -0.12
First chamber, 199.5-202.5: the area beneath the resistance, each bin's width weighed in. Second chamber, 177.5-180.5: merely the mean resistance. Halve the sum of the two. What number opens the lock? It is 17.5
